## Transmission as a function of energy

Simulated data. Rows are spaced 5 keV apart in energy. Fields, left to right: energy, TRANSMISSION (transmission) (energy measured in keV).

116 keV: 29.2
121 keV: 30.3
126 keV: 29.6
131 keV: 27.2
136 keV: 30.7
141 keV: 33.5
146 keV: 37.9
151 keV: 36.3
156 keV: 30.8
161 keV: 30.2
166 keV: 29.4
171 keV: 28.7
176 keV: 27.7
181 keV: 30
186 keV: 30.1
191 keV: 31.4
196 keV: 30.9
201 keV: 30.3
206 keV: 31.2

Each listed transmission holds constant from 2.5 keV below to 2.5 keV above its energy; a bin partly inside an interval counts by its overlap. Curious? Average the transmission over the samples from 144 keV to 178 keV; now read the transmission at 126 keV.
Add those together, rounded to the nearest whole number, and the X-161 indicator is 61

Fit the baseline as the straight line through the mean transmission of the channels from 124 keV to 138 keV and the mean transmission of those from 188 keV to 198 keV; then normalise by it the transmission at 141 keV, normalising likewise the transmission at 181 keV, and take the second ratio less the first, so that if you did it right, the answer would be -0.16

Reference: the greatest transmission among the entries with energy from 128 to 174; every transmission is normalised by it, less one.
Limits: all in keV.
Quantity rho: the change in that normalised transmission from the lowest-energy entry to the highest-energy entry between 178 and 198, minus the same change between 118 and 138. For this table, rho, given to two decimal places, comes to 0.01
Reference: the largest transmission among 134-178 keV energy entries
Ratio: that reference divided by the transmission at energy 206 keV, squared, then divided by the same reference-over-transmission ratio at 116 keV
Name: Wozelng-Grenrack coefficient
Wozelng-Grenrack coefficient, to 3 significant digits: 1.14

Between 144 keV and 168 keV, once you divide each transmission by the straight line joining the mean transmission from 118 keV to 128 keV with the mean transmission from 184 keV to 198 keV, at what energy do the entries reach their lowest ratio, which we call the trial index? 166 keV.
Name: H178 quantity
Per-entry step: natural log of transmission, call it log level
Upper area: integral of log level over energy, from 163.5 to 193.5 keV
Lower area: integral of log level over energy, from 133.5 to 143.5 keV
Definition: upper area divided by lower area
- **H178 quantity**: 2.93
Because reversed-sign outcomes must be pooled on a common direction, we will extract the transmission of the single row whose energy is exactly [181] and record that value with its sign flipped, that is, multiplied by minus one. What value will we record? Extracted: -30.0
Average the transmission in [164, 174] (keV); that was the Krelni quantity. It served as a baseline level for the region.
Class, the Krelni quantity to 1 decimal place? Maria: 29.0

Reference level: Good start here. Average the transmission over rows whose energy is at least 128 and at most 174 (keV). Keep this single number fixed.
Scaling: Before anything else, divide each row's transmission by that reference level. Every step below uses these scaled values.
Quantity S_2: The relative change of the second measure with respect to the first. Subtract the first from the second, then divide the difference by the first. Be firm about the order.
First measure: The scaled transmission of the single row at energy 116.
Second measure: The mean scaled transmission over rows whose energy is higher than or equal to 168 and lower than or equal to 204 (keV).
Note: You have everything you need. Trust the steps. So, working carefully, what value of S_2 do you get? 0.023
